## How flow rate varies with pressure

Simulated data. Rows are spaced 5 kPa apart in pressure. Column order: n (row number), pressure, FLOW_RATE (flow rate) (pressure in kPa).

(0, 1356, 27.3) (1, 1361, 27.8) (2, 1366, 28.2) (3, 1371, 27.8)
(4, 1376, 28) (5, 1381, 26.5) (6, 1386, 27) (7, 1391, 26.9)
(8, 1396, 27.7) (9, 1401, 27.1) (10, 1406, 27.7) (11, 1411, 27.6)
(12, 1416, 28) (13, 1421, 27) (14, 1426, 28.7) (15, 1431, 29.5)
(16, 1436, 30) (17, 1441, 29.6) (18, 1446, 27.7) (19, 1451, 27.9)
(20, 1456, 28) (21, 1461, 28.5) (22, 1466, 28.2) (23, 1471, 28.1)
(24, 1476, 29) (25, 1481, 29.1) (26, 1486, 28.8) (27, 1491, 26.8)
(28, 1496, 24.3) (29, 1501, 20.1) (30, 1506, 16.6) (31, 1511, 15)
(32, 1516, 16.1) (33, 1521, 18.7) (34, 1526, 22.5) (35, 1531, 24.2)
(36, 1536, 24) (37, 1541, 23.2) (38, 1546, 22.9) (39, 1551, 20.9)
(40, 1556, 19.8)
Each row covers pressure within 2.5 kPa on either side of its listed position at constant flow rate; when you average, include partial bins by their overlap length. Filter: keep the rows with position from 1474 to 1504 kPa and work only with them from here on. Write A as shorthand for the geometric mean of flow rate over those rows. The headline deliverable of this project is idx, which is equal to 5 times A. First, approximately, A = 26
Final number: 131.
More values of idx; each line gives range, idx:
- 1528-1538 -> 120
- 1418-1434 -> 142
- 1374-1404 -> 136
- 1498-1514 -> 86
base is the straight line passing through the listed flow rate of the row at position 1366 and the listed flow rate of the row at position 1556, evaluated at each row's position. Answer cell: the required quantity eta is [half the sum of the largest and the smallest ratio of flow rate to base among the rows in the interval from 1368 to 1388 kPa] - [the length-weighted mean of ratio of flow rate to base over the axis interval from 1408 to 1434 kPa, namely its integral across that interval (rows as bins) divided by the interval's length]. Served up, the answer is -0.11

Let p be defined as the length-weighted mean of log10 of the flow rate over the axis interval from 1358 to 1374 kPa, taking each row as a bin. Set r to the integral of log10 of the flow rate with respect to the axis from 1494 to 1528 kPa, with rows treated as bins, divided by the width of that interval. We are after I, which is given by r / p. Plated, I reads 0.88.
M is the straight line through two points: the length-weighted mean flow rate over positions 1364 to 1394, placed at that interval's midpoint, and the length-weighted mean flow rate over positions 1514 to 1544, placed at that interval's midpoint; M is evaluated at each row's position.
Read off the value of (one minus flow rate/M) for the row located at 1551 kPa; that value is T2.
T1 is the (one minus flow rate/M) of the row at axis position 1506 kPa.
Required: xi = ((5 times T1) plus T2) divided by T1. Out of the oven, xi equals 5.0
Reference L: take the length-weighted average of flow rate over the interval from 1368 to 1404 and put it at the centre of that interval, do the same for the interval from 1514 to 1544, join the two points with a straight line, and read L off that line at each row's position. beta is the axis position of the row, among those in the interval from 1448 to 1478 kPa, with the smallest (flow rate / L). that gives 1451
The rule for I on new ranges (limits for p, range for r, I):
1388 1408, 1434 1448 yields 1.02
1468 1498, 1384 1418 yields 1.00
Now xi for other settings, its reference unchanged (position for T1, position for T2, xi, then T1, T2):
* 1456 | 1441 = 6.3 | -0.15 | -0.18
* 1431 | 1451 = 5.8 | -0.16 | -0.13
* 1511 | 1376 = 4.9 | 0.33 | -0.02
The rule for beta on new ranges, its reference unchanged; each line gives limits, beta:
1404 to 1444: 1421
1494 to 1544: 1511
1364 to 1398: 1381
